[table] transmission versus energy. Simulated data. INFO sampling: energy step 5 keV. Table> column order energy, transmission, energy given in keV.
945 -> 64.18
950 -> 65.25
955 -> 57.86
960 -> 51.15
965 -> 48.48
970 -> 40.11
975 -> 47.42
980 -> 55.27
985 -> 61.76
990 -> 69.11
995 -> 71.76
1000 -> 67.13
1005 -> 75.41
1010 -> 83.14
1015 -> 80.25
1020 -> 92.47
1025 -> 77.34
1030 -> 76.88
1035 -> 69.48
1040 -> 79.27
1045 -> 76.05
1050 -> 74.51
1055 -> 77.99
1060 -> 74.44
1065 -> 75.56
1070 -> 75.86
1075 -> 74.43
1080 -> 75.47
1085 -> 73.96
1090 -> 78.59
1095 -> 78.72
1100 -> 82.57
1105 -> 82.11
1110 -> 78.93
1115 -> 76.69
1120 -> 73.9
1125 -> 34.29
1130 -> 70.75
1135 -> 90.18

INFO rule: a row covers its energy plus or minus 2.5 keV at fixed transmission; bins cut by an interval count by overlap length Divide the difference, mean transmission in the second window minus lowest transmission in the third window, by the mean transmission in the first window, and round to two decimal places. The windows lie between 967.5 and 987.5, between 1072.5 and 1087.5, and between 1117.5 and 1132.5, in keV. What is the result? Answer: 0.79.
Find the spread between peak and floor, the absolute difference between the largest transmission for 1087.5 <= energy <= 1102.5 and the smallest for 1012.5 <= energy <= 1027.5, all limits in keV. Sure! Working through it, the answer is 5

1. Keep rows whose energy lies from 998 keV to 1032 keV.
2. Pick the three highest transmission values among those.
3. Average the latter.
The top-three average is 85.3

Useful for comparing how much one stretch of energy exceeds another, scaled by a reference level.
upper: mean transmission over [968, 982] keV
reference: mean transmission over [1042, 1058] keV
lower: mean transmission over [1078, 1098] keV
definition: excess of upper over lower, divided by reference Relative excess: -0.38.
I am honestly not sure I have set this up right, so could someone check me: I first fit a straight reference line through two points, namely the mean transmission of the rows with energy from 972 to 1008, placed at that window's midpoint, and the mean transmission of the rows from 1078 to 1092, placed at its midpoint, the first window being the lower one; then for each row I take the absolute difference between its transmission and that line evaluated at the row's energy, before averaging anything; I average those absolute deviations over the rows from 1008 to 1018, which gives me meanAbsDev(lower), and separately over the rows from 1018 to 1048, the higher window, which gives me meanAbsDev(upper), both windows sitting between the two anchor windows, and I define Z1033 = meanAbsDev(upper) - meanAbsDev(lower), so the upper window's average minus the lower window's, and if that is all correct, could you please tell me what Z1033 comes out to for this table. -6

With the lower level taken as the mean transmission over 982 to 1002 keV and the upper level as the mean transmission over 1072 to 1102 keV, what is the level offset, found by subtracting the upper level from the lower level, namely -10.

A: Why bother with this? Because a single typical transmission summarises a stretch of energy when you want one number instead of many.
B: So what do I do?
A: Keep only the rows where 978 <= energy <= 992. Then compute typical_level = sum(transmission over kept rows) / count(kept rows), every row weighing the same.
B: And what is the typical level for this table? 62.0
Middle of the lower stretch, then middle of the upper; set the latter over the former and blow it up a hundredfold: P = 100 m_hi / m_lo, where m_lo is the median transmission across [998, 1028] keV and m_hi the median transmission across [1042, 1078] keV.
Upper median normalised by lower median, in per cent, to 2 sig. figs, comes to 96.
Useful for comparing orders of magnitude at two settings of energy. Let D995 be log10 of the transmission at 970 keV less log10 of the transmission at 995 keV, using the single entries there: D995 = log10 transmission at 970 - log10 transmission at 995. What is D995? -0.25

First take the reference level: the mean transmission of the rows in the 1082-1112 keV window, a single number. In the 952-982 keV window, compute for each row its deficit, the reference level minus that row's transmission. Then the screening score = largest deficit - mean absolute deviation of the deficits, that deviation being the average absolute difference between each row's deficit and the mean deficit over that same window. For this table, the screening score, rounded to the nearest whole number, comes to 34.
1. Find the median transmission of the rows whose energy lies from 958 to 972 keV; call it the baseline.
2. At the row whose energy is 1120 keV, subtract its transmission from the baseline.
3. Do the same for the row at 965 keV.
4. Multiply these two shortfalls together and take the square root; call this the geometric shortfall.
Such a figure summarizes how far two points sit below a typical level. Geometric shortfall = 0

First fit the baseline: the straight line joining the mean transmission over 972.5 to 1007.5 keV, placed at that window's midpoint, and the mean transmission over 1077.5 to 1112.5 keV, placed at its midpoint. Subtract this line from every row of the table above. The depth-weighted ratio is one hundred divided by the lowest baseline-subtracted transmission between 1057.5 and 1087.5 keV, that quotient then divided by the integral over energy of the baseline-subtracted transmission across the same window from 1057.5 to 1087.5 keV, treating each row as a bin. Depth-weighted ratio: 1.92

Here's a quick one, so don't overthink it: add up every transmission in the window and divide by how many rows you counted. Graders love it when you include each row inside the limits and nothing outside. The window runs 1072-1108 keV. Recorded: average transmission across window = 78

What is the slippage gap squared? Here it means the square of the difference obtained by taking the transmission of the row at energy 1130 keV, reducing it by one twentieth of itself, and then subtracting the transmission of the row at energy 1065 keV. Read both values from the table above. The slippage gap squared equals 70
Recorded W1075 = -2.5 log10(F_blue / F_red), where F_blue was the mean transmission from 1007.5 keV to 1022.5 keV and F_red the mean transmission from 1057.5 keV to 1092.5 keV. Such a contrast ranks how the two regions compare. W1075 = -0.13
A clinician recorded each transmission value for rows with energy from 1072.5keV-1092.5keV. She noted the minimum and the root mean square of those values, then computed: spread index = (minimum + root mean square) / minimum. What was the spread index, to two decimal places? 2.02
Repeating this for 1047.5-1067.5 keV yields 2.02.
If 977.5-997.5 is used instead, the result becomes 2.17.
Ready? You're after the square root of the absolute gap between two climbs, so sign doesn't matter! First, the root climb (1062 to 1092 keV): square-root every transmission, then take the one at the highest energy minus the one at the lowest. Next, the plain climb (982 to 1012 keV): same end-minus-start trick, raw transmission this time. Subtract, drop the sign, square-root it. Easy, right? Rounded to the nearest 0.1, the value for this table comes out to 4.6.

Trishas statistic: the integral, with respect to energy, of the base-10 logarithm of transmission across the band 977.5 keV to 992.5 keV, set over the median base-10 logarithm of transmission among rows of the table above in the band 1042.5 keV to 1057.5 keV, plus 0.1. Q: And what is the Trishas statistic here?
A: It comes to 14.4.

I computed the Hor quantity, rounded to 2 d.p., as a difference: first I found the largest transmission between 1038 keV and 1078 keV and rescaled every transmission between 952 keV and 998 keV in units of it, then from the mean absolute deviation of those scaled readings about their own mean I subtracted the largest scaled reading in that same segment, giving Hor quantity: -0.80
